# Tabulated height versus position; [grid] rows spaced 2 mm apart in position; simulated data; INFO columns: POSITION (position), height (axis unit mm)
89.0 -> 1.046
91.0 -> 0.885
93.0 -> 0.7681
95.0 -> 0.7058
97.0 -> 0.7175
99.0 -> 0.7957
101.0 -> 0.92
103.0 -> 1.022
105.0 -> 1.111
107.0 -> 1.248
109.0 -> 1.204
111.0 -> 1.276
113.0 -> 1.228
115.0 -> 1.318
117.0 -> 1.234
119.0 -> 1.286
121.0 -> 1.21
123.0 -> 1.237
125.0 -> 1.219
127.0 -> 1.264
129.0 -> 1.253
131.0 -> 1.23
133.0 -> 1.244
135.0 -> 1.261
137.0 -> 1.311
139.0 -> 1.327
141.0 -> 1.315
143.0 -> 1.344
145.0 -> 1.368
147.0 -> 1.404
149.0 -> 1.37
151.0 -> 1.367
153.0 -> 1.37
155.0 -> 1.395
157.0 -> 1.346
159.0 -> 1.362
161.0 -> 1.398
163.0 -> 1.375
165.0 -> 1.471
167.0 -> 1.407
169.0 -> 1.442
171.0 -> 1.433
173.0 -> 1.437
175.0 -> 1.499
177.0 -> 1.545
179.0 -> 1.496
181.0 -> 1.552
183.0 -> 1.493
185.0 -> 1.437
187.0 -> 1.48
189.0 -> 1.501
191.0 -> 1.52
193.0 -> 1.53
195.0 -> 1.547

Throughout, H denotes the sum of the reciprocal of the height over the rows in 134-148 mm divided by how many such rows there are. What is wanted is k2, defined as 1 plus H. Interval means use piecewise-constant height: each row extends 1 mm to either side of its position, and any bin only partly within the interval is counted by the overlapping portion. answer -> 1.75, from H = 0.751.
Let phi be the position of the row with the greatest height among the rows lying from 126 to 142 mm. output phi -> 139.0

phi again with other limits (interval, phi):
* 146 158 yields 147.0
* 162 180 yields 177.0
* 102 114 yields 111.0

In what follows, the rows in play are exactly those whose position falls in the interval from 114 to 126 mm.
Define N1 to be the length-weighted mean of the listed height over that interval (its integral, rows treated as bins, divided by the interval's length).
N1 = 1.25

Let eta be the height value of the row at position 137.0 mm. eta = 1.311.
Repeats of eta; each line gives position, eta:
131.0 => 1.23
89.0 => 1.046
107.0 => 1.248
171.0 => 1.433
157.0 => 1.346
